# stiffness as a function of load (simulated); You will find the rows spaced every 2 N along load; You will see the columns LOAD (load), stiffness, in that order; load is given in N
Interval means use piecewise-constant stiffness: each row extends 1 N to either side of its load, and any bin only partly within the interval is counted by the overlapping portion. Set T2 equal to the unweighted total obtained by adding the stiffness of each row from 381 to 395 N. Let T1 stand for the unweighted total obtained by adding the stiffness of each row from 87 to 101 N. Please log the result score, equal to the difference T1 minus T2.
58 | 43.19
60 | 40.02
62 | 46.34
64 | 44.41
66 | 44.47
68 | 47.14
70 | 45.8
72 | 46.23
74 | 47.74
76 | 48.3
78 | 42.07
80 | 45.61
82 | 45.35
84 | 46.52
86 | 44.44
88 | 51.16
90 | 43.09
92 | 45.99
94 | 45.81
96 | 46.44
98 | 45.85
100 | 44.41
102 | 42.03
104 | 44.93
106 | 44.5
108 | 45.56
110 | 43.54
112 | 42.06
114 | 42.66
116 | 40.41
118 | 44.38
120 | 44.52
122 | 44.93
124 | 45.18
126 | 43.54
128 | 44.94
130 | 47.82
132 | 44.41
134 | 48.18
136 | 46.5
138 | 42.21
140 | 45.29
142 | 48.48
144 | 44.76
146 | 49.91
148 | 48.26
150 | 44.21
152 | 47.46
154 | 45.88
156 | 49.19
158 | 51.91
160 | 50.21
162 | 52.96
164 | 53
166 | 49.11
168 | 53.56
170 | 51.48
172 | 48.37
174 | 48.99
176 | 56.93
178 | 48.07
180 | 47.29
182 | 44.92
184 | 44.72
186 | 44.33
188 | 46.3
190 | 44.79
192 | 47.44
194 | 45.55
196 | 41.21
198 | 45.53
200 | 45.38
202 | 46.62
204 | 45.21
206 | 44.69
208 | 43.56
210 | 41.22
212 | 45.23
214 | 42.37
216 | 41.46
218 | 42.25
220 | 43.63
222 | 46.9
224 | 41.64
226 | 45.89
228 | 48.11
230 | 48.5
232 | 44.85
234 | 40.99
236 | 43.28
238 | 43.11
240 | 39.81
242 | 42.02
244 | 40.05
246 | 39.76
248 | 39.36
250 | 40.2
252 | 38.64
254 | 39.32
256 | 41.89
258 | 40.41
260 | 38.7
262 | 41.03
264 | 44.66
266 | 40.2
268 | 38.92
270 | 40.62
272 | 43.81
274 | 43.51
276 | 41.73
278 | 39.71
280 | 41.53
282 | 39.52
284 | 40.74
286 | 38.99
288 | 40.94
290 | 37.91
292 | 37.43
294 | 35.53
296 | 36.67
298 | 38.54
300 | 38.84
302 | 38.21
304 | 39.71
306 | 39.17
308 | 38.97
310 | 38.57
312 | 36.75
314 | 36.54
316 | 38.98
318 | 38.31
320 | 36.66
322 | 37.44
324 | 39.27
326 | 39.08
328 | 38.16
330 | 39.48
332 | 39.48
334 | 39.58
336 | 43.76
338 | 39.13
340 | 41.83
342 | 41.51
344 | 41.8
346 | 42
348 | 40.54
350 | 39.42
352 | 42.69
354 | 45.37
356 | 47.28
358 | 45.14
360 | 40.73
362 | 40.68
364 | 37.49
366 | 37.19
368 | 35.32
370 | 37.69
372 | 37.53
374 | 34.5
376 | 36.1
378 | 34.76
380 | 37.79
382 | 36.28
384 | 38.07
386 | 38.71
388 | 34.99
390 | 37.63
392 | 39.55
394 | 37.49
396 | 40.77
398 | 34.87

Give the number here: 60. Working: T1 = 323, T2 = 263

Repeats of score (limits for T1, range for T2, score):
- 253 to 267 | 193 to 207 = -28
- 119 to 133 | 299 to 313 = 45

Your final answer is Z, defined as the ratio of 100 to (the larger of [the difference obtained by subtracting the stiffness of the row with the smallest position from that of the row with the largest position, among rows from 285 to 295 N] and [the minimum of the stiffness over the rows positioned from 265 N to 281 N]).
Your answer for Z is 2.6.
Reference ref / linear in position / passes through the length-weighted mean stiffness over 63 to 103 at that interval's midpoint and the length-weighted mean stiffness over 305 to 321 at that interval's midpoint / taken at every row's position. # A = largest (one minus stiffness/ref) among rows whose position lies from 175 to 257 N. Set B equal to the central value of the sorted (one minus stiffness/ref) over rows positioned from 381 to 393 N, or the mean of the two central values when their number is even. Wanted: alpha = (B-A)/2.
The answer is -0.050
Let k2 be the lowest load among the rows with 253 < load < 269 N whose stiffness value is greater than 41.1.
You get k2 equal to 256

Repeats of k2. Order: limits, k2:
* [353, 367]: 354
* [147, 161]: 148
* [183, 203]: 184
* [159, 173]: 160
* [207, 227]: 208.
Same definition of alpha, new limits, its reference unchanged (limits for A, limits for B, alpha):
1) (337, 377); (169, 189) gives -0.082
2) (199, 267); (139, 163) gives -0.072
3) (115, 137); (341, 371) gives -0.106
